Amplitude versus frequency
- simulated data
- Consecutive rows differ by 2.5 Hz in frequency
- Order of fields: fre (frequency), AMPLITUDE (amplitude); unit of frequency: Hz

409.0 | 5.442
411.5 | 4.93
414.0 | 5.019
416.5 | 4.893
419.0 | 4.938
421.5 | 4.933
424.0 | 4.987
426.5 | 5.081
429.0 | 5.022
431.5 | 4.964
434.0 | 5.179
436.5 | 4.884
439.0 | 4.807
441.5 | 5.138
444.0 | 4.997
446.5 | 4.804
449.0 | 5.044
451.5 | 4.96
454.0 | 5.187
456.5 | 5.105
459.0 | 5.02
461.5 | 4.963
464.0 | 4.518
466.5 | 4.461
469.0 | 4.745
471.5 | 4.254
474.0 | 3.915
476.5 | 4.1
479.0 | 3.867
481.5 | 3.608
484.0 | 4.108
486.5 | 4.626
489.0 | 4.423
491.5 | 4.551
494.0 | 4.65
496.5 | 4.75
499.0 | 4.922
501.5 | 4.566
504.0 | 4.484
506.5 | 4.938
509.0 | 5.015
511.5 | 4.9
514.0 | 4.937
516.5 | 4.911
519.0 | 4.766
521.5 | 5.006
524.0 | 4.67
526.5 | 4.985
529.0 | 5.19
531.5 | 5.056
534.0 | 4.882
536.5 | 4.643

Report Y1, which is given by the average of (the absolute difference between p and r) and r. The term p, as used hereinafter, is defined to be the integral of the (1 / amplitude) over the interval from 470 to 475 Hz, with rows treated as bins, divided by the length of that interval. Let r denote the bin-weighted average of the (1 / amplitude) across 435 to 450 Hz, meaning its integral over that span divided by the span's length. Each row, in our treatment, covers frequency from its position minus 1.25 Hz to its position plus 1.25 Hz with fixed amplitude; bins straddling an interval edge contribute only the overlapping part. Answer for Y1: 0.12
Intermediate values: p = 0.243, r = 0.202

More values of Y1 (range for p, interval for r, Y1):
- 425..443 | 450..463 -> 0.10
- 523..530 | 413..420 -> 0.10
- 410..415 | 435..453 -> 0.10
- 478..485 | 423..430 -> 0.13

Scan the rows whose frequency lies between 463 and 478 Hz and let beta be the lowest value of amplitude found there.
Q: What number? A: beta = 3.915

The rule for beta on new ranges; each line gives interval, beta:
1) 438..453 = 4.804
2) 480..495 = 3.608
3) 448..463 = 4.96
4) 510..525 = 4.67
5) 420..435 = 4.933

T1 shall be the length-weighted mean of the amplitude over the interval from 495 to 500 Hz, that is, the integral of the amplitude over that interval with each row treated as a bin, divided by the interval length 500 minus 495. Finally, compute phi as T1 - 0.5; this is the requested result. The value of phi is 4.32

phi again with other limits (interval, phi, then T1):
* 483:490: 3.89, 4.39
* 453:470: 4.35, 4.85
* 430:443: 4.49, 4.99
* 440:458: 4.53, 5.03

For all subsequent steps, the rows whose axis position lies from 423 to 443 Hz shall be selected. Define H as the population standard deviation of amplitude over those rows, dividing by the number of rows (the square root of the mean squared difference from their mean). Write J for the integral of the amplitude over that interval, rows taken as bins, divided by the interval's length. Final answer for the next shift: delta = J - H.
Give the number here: 4.9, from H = 0.12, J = 5.01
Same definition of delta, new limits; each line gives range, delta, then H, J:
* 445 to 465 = 4.8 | 0.19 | 4.96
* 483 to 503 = 4.4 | 0.22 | 4.58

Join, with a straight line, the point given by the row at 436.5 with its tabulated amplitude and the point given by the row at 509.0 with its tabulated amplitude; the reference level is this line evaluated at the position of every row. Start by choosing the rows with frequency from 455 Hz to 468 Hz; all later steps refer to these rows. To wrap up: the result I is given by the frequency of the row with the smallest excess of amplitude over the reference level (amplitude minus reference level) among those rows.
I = 466.5 Hz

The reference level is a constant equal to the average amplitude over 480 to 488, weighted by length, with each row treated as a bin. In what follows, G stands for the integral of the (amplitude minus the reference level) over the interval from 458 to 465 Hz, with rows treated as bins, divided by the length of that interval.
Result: 0.72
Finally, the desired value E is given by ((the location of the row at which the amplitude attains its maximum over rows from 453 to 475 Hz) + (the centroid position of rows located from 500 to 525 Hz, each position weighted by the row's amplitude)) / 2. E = 483.4 Hz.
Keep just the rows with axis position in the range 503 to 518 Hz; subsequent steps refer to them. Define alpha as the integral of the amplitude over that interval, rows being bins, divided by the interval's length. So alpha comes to 4.87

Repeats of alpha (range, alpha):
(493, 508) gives 4.72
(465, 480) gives 4.23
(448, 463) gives 5.04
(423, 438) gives 5.02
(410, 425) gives 4.96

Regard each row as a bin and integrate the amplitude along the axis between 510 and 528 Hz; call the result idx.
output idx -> 88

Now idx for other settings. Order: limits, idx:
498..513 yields 72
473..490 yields 70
